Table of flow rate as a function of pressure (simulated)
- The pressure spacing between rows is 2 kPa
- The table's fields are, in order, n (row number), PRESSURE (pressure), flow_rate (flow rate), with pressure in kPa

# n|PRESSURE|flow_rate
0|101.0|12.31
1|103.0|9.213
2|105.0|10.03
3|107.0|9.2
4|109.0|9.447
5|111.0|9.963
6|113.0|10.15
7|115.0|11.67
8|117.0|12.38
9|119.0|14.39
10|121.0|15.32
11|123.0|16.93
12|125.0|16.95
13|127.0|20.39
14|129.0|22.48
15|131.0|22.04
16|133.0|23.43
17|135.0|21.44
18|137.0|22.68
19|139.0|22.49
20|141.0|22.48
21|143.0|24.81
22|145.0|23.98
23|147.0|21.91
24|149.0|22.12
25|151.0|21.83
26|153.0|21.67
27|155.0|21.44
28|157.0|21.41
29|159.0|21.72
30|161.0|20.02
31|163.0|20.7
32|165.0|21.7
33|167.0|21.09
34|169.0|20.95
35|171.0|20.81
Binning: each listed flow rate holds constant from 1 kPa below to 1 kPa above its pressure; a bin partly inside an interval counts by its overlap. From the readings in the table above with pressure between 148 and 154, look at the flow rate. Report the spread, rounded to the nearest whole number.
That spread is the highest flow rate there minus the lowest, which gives 0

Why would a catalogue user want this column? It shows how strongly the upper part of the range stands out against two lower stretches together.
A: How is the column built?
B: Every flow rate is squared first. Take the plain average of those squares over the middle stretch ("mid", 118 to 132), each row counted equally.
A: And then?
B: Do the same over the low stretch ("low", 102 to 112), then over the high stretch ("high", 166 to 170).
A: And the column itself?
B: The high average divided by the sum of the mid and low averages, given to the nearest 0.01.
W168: 1.01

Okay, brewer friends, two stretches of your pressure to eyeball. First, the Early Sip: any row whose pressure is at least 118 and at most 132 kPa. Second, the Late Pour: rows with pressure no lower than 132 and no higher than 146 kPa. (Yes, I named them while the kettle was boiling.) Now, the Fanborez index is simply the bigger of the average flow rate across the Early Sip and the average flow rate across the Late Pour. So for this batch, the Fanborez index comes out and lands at 23.0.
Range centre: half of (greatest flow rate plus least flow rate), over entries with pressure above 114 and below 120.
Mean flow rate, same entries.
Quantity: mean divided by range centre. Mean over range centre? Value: 0.98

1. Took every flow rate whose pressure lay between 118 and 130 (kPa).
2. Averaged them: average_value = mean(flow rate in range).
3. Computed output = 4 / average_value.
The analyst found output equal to 0.225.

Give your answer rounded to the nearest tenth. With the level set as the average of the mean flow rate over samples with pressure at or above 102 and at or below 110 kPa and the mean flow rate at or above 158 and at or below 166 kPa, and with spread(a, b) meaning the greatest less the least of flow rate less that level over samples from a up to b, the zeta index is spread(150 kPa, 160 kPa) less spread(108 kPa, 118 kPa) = -2.5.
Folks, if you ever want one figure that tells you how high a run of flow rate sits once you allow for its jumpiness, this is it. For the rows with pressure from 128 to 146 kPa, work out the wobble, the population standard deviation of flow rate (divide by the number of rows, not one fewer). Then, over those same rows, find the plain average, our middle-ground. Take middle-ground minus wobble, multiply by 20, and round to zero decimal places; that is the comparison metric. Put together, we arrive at 438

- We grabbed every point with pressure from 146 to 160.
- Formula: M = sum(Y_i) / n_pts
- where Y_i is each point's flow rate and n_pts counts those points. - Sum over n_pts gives 22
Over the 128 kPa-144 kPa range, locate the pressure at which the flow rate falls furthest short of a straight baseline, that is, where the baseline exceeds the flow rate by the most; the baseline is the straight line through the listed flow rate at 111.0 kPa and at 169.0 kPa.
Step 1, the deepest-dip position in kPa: 141.0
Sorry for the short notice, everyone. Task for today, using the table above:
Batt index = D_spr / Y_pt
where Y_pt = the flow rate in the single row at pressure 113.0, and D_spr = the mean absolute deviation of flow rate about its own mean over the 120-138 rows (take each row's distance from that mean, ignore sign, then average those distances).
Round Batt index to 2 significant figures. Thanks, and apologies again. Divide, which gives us 0.25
